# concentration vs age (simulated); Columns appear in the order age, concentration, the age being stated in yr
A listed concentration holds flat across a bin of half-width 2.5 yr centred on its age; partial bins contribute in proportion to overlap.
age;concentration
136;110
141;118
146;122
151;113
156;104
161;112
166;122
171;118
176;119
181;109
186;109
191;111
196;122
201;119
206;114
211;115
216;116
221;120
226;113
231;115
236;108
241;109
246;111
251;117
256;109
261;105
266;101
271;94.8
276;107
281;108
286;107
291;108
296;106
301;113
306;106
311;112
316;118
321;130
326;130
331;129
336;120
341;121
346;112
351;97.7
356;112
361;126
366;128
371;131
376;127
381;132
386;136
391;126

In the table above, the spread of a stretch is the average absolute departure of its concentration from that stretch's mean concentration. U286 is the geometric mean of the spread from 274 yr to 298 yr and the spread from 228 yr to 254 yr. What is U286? 1.4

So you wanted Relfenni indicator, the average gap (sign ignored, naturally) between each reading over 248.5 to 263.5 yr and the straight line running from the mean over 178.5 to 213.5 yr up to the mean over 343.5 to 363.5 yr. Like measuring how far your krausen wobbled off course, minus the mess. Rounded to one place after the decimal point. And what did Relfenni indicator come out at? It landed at 5.4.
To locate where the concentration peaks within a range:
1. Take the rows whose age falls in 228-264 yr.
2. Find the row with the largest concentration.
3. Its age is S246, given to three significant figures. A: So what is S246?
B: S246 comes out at 251 yr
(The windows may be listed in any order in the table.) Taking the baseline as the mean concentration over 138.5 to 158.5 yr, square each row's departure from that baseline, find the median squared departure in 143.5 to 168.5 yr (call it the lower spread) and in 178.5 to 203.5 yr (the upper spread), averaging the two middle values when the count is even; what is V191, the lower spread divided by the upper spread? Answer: 2.2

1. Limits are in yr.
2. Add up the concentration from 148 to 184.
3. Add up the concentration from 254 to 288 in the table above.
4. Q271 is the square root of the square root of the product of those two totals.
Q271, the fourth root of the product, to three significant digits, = 27.6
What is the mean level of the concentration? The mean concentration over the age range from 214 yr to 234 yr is 116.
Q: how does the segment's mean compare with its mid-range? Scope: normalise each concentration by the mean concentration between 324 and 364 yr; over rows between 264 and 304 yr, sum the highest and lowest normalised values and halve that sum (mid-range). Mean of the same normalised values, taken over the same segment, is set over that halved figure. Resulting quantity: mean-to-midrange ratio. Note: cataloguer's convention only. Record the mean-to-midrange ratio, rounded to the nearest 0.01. 1.02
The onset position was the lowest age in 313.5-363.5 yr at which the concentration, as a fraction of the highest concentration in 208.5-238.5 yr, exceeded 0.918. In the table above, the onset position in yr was 316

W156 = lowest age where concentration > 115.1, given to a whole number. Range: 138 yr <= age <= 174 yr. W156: 141 yr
